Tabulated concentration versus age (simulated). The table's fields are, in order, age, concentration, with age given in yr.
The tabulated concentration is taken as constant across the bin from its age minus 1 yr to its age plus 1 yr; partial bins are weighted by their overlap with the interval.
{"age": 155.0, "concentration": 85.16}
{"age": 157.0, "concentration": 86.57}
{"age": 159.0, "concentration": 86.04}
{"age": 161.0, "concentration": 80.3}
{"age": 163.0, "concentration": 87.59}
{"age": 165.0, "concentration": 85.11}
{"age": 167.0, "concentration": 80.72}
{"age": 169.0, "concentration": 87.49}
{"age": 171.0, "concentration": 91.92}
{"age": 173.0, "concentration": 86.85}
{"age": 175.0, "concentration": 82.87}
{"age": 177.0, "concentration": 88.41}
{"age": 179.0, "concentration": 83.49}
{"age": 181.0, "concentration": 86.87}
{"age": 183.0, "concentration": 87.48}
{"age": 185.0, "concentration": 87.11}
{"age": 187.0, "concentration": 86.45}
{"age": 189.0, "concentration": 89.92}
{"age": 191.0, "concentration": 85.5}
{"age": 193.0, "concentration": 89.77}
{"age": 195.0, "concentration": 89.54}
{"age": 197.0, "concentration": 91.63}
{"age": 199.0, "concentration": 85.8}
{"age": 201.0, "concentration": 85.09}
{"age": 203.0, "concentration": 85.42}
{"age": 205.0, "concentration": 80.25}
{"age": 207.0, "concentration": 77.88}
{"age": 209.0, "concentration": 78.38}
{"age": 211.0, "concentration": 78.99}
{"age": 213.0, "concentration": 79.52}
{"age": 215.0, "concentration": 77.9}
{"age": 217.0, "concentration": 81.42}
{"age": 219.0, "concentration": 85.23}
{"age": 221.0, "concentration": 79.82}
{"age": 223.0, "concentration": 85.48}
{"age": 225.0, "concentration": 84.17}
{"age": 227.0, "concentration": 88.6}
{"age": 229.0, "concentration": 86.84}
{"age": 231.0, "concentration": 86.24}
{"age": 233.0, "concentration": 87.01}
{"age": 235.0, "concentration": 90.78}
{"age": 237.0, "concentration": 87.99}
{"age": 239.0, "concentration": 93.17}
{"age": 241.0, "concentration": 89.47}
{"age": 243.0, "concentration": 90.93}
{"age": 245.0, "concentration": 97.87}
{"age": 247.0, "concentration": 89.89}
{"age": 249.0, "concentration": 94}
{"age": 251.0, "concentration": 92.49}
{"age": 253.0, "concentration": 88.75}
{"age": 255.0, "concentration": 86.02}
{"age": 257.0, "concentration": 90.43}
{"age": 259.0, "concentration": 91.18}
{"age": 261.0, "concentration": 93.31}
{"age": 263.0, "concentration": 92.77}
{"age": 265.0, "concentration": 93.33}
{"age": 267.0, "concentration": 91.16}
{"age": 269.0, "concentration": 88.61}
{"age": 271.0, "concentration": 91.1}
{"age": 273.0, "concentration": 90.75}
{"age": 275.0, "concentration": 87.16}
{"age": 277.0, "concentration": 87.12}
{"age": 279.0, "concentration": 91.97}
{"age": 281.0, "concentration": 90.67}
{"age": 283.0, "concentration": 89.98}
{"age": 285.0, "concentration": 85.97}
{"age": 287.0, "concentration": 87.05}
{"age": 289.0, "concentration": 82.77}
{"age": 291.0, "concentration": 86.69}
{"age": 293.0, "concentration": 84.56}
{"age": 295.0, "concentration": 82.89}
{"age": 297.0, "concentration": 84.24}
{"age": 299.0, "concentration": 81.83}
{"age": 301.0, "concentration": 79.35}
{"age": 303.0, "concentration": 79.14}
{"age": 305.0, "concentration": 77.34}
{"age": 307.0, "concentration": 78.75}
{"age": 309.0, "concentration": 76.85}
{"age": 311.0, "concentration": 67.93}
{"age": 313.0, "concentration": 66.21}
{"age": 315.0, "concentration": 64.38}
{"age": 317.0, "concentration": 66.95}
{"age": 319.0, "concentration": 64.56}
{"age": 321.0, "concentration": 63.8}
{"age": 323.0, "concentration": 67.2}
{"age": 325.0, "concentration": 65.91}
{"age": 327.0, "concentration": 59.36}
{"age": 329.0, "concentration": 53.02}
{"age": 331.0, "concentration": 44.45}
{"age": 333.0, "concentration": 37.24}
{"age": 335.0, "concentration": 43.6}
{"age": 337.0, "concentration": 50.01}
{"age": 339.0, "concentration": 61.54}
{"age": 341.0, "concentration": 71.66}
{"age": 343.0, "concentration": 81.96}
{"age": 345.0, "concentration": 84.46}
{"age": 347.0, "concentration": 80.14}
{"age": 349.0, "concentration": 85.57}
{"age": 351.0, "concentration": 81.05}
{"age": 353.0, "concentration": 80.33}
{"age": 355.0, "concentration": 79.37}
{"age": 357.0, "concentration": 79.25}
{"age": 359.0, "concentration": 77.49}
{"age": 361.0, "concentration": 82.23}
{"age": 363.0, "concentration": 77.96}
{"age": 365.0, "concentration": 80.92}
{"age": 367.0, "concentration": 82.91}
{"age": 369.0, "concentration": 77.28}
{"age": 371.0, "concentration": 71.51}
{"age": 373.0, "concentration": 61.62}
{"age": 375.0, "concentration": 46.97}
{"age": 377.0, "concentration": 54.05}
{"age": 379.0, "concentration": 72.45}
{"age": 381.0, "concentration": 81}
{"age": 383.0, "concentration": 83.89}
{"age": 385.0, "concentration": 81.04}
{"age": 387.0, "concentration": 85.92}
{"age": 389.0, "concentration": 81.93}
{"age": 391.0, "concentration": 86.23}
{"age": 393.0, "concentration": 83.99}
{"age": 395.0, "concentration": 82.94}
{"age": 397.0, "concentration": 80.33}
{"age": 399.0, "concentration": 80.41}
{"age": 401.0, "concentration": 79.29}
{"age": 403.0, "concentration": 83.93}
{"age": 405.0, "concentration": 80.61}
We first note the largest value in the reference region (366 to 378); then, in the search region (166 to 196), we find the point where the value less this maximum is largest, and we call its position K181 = 171.0 yr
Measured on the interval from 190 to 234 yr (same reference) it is 197.0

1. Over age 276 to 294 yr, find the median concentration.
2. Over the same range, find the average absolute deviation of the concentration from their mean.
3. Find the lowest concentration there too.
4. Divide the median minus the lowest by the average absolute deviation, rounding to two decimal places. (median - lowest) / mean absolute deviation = 1.86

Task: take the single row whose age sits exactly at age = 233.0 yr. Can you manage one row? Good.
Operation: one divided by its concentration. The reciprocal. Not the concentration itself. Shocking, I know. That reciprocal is 0.0115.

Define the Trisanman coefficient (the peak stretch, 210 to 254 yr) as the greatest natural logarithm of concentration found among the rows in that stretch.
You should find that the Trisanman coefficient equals 4.58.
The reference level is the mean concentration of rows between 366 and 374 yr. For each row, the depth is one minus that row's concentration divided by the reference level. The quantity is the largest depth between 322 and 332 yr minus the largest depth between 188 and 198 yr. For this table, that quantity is 0.56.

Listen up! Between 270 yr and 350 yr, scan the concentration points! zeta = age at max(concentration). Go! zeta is 279.0 yr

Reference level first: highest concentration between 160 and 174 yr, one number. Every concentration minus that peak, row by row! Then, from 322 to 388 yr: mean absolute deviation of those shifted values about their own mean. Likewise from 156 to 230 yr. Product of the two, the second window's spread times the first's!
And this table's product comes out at 38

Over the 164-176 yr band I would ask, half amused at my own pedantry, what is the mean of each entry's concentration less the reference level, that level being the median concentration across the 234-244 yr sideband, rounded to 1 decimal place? -5.0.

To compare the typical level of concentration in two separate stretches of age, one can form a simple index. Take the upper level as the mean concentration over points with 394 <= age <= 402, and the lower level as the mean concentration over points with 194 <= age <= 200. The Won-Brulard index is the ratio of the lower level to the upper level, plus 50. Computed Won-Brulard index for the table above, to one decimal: 51.1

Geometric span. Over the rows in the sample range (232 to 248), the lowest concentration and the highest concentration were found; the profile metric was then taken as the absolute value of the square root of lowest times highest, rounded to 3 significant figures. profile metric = 92.3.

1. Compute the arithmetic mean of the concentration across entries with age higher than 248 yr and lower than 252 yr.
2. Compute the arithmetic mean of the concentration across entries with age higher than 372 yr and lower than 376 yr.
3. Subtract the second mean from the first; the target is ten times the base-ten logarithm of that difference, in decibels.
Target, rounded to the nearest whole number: 16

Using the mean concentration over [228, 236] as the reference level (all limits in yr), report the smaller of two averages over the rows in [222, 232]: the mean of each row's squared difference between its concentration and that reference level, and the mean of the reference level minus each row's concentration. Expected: 1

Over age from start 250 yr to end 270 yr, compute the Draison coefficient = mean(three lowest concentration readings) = 88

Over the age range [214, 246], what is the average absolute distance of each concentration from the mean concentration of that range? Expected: 3.7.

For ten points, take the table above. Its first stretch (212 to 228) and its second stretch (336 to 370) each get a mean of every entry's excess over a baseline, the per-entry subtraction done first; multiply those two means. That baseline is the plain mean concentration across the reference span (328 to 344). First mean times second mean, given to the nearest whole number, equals 598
